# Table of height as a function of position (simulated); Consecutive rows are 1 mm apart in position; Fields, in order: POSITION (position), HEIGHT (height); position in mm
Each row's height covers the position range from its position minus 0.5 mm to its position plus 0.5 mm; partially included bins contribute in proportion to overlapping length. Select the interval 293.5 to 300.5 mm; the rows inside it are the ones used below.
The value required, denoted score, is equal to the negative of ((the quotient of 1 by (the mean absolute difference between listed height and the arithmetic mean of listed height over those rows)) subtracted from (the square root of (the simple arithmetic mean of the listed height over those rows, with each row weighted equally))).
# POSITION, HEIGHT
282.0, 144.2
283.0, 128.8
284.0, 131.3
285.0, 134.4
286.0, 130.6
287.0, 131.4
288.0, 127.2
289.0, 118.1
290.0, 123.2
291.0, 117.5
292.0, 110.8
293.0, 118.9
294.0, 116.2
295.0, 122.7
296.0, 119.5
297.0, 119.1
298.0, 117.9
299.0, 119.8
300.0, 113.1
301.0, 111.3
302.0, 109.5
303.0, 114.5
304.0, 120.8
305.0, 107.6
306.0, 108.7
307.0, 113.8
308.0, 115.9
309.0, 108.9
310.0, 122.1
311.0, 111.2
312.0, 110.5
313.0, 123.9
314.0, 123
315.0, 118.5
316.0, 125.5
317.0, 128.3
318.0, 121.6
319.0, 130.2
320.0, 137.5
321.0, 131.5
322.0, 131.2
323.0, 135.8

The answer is -10.4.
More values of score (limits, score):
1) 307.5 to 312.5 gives -10.4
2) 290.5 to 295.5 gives -10.5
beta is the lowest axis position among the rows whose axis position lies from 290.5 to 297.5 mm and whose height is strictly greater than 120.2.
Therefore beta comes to 295.0 mm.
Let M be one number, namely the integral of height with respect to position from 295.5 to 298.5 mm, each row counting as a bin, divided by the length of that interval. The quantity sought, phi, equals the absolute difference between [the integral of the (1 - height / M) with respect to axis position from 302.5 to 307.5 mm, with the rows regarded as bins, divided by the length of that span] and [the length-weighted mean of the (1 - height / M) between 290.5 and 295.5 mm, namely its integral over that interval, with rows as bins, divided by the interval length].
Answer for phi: 0.03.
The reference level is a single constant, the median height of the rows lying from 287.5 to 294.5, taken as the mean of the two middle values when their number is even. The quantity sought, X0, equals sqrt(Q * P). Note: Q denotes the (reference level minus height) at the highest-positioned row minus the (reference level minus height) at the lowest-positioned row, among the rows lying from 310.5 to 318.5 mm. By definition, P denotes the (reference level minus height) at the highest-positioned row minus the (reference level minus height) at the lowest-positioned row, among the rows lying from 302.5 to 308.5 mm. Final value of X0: 3.8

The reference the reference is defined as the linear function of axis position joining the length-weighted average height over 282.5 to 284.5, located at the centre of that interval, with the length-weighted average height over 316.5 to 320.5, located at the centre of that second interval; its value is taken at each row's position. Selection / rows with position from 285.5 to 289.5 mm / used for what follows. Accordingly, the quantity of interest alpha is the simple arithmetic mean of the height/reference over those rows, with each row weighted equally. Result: 0.98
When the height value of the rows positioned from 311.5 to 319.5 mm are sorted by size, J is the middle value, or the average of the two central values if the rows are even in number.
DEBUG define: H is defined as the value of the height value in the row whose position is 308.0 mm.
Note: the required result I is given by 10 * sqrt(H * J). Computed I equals 1196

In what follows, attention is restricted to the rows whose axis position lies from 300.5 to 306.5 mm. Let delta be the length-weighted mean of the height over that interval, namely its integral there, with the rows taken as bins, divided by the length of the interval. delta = 112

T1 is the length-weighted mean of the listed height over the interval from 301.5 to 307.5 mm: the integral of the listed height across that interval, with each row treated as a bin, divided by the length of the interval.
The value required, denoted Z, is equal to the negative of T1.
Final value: -112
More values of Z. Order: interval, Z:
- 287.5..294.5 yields -119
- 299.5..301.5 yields -112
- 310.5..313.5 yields -115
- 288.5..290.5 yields -121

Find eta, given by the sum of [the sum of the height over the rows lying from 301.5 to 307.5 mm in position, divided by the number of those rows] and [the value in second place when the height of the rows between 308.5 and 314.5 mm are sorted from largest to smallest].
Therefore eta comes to 235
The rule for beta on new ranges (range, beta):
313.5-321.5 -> 314.0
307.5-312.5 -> 310.0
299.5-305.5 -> 304.0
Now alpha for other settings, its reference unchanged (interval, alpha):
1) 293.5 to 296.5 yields 0.92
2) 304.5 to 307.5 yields 0.85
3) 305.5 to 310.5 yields 0.88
